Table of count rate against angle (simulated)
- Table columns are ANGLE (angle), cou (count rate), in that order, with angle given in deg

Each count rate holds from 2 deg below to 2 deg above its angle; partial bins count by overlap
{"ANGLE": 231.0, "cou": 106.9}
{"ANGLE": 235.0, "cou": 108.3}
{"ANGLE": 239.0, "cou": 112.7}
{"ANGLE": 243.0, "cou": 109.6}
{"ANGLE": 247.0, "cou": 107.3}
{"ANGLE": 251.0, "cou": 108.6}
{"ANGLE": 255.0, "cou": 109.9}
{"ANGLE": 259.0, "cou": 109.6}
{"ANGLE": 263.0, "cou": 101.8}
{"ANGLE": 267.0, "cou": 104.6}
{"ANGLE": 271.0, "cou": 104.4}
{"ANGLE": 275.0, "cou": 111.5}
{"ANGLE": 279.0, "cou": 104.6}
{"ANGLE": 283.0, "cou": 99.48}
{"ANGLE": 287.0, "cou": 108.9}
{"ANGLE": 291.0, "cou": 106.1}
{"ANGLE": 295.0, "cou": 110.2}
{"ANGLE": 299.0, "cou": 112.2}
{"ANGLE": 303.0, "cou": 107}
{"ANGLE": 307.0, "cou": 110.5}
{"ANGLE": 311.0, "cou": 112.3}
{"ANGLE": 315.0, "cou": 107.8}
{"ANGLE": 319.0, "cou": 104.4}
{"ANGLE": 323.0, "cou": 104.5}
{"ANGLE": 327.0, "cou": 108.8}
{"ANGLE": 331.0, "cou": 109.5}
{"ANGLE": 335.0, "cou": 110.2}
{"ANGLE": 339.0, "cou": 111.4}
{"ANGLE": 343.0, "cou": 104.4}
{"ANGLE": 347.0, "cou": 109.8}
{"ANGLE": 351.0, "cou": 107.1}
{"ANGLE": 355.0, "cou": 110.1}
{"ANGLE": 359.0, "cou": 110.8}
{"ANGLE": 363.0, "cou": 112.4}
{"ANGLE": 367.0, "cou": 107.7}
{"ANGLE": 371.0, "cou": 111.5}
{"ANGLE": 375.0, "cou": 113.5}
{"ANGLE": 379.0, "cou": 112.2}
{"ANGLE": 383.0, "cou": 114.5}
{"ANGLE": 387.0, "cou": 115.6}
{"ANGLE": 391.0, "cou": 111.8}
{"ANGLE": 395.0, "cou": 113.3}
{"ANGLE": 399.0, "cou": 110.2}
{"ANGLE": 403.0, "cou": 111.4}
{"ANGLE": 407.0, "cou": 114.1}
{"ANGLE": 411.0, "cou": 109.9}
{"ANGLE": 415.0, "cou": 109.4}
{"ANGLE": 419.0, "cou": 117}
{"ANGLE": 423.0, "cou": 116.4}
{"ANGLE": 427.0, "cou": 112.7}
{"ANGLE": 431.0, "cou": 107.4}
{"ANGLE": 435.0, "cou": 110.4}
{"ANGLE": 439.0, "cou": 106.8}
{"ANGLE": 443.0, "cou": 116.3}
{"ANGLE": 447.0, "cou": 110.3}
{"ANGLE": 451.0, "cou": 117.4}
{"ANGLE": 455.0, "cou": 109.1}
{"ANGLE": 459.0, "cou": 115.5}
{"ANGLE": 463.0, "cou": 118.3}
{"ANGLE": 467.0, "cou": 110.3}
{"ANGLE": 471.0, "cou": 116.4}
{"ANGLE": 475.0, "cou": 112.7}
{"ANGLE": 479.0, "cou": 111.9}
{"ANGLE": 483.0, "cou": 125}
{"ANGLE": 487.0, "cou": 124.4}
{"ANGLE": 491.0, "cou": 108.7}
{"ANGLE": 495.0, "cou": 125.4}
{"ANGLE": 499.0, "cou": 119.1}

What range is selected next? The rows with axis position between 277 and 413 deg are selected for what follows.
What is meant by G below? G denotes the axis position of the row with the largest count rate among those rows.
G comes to 387.0 deg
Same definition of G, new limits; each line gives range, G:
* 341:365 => 363.0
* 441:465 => 463.0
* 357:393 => 387.0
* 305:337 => 311.0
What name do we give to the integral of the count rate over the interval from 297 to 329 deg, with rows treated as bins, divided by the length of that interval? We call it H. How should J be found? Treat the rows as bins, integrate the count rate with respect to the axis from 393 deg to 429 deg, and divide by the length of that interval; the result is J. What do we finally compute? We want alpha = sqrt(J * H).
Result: 111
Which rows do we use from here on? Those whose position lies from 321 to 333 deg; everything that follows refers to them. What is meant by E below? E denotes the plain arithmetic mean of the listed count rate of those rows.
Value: 107.6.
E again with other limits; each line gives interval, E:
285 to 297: 108.4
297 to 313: 110.5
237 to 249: 109.9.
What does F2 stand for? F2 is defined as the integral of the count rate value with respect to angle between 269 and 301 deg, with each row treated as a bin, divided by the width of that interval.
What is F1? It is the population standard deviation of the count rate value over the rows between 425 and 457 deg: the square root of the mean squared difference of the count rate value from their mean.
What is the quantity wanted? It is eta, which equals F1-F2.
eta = -104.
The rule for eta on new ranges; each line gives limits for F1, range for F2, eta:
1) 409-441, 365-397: -109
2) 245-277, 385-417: -109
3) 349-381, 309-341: -106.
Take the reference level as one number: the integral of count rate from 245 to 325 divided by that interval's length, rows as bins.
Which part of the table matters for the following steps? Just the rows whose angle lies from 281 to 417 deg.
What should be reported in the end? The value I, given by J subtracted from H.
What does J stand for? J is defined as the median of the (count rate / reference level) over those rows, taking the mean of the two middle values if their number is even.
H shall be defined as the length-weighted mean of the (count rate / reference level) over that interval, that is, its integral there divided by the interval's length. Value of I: -0.0038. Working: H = 1.02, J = 1.03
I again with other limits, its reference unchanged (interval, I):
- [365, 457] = 0.0030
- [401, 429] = 0.0027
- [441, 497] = -0.0006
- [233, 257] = 0.0028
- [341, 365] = -0.0079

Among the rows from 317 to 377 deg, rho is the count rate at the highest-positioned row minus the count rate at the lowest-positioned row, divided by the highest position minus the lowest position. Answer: 0.16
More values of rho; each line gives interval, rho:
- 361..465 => 0.06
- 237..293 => -0.13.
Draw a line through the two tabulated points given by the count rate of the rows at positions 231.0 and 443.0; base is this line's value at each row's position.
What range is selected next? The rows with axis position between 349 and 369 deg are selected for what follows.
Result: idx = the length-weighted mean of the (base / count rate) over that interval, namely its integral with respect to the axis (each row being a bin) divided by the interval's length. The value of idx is 1.03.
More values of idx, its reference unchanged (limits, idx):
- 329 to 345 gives 1.03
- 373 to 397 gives 1.00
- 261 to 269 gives 1.05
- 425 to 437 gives 1.05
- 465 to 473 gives 1.04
